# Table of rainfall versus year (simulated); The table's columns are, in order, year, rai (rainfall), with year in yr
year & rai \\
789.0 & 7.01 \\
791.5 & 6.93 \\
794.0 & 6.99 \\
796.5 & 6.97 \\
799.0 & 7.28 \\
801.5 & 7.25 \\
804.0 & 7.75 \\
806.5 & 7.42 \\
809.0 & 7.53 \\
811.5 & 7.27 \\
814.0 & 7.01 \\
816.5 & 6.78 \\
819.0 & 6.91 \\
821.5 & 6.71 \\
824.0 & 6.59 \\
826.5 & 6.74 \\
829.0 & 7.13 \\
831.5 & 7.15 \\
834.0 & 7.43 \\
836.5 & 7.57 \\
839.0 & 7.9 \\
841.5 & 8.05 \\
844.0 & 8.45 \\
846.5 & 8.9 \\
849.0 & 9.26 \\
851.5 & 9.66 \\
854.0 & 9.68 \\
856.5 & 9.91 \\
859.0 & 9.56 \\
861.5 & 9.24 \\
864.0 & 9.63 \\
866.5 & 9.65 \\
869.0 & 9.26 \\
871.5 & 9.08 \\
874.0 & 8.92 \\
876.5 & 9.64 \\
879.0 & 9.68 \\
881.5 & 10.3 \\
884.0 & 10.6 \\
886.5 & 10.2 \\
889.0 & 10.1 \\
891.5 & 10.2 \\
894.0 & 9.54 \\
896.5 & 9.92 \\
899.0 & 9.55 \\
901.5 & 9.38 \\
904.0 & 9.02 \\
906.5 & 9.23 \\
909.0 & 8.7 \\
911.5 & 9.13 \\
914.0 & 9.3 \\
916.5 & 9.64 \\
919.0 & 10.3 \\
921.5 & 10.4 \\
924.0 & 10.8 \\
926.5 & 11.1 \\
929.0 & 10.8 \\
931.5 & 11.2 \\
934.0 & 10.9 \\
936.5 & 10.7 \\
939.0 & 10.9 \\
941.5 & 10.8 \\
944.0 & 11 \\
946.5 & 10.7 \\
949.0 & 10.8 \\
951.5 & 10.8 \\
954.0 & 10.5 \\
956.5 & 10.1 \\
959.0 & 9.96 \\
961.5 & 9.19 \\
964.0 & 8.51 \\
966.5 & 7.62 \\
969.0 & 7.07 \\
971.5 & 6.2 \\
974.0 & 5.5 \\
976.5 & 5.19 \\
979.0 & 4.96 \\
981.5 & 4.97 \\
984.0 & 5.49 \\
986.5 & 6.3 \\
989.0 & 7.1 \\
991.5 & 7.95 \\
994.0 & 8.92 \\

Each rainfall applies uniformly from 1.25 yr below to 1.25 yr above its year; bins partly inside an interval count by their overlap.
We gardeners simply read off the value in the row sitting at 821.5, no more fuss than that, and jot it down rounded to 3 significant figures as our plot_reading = 6.71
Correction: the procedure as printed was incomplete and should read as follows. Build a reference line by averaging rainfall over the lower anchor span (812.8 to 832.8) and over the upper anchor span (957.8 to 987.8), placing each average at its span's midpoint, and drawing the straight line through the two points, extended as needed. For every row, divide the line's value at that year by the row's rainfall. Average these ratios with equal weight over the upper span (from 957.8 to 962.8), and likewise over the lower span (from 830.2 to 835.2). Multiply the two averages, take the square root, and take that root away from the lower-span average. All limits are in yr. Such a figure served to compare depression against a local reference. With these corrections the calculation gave 0.13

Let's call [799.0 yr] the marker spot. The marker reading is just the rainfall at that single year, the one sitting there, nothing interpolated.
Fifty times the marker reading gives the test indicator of 364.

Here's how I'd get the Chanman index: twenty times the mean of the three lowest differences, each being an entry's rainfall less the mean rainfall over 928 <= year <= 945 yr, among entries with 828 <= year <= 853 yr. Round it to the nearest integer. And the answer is -73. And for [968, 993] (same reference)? -117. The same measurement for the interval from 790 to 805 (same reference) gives -79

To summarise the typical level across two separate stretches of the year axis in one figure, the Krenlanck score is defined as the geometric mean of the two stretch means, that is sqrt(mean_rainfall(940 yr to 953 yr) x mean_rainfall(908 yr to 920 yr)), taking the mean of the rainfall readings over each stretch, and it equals 10.1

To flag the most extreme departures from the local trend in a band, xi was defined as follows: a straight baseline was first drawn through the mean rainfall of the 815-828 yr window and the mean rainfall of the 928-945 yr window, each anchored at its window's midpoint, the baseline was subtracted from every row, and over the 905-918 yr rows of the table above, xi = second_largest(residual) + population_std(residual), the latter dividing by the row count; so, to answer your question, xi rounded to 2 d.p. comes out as -0.35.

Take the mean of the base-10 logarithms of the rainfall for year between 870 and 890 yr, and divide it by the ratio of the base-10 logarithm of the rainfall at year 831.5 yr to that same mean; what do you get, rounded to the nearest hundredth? 1.15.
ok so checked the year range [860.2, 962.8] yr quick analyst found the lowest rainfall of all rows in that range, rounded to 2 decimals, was 8.70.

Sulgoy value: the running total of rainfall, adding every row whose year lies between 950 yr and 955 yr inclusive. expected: 21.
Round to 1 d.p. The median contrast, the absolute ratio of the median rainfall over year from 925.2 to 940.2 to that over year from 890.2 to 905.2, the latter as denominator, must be 1.1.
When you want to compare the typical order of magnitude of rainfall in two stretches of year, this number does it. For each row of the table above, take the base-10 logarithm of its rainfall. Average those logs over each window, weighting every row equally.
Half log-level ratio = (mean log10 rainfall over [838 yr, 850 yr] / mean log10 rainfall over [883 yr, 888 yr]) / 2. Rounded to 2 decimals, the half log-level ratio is 0.46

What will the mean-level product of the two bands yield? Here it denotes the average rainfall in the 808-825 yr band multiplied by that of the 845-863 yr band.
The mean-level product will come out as 66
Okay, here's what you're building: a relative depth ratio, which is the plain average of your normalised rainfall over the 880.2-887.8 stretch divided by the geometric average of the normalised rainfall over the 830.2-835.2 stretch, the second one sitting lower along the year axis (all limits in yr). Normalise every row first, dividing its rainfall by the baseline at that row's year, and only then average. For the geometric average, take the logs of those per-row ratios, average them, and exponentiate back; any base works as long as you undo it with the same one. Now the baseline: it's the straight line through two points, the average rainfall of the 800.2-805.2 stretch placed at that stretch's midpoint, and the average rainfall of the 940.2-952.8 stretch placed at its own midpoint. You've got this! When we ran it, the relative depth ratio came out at 1.24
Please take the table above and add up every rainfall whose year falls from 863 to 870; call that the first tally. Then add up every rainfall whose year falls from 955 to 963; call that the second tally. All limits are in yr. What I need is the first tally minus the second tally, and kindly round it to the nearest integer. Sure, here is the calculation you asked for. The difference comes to -1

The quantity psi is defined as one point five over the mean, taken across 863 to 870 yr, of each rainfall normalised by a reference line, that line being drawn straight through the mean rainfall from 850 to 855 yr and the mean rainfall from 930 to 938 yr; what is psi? 1.56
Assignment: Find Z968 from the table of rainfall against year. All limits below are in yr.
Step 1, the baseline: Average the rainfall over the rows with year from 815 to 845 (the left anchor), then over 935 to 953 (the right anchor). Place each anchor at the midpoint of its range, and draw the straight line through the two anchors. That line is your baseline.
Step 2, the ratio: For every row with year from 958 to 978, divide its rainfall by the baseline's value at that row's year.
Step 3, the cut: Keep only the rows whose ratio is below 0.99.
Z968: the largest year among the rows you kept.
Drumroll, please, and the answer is 976.5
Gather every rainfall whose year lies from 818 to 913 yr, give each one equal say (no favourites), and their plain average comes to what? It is 8.9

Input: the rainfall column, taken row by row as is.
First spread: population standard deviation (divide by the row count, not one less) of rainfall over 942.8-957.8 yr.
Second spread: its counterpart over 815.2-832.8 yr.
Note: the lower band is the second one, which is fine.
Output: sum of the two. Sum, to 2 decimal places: 0.49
